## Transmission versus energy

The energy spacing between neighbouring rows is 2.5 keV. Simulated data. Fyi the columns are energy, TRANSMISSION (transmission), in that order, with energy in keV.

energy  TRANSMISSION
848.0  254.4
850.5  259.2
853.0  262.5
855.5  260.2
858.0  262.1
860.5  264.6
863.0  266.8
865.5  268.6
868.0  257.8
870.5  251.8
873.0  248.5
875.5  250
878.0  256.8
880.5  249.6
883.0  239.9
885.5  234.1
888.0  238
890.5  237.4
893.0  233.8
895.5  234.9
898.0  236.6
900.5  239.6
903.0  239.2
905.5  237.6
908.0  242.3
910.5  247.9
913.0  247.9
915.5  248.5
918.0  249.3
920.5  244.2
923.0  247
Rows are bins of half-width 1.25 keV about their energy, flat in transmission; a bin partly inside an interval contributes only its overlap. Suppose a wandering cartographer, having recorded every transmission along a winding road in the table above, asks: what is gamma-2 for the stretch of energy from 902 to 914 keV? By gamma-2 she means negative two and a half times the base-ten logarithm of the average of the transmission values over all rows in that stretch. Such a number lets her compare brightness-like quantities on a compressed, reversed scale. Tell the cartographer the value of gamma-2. -5.964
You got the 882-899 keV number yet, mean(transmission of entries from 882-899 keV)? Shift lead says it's 236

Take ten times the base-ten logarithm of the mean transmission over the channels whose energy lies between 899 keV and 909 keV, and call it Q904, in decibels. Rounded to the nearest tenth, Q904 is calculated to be 23.8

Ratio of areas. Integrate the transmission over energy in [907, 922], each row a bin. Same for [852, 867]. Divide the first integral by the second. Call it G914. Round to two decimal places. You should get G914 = 0.93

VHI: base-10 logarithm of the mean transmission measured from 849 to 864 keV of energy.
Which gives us 2.42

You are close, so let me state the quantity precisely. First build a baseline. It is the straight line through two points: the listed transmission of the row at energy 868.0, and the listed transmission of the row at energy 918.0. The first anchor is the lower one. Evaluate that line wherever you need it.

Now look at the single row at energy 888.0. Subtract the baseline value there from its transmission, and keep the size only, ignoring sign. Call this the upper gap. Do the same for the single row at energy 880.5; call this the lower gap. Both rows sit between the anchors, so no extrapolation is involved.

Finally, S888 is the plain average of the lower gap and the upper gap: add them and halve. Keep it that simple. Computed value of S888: 11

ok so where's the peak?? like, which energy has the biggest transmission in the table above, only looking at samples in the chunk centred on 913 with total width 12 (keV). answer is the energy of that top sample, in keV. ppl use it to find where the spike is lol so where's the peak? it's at 918.0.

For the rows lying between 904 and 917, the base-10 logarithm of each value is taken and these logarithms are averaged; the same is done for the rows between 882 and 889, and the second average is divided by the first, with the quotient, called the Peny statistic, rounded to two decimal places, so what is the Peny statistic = 0.99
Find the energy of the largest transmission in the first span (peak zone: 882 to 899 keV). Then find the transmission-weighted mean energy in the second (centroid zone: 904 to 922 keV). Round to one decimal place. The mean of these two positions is 898.0 keV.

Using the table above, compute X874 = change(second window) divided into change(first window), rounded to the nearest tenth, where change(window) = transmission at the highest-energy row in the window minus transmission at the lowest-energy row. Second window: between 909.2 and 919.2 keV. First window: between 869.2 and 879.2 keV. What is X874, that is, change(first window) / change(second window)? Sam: 3.6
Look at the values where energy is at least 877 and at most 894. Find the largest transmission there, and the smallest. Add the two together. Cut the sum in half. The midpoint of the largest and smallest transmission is 245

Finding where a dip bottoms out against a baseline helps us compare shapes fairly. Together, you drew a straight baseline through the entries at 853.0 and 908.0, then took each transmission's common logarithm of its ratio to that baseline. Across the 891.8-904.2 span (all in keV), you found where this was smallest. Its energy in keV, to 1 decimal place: 893.0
